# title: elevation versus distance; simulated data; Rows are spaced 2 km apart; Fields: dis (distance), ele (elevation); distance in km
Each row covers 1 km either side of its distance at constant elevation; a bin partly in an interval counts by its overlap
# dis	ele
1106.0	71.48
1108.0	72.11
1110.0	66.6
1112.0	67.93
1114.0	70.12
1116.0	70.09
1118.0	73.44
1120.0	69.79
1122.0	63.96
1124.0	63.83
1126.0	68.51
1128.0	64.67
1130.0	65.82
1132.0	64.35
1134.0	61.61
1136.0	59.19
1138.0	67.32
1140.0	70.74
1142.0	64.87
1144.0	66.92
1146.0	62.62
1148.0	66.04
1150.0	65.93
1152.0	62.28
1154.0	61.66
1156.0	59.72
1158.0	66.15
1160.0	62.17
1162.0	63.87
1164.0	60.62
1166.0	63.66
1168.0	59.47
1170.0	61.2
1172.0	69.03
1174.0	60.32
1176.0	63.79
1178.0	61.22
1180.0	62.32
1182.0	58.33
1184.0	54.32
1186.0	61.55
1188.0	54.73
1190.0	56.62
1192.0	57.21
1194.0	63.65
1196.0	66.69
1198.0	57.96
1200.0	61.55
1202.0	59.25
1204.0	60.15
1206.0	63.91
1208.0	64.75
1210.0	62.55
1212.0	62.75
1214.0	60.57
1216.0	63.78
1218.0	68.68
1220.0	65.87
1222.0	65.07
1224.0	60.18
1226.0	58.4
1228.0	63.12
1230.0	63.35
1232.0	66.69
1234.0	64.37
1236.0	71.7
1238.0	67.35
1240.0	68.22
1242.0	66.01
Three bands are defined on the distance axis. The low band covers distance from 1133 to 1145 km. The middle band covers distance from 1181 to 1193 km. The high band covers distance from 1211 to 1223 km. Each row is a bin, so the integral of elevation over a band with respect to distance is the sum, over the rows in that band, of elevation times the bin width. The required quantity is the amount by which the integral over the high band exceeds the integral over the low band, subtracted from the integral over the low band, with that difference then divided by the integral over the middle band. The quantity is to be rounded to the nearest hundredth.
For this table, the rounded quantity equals 1.15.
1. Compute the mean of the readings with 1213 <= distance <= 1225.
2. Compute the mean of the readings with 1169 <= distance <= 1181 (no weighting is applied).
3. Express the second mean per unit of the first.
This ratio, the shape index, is 0.98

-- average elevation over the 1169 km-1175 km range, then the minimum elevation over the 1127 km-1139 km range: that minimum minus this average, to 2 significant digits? -4.3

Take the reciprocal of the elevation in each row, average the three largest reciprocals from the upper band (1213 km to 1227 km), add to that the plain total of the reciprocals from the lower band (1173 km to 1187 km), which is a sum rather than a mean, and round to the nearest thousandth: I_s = 0.133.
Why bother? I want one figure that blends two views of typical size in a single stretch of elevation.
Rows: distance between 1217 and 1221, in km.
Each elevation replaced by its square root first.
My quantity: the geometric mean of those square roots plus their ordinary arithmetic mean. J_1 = 16.4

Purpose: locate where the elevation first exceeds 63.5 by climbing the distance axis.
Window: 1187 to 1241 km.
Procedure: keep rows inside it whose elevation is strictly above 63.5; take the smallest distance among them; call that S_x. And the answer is 1194.0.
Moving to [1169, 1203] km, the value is 1172.0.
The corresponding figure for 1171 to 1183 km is 1172.0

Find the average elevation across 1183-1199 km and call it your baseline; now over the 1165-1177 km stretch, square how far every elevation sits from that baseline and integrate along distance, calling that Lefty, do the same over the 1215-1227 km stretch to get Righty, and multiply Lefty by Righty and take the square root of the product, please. 342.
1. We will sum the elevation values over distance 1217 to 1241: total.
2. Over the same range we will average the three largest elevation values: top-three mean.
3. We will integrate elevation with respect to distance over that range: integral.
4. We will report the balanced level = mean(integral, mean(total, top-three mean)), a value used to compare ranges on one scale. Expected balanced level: 996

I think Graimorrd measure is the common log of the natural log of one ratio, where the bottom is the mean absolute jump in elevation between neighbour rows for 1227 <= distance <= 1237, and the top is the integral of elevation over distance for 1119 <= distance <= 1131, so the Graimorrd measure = 0.739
